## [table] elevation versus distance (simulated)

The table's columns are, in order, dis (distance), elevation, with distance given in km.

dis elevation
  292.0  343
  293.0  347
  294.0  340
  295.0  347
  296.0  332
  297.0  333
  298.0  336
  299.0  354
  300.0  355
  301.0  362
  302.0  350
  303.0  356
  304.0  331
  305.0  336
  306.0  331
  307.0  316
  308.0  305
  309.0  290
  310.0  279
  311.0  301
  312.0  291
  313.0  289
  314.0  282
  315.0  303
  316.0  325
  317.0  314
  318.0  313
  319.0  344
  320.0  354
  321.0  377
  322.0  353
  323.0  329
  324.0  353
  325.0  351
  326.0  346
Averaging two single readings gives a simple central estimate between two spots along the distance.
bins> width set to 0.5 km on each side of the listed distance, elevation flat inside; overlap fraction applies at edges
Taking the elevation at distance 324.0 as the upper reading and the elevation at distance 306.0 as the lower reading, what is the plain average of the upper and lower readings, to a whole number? 342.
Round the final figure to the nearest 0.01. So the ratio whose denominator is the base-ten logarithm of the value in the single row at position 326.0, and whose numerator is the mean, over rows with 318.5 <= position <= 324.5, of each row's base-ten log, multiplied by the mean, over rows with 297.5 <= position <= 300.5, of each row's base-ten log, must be 2.55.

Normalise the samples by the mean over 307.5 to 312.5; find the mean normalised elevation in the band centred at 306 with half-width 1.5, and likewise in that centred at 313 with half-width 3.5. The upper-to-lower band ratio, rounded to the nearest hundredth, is 0.90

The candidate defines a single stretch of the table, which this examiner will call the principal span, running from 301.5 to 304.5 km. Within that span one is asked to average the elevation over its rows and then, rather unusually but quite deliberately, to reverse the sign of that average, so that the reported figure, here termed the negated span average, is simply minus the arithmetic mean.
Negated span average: -346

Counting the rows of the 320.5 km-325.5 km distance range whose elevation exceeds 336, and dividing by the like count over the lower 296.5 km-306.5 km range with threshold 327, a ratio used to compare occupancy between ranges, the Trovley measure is 0.40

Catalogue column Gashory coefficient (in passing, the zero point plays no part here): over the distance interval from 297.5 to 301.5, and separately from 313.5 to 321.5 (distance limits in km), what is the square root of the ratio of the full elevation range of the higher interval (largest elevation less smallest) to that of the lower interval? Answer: 1.91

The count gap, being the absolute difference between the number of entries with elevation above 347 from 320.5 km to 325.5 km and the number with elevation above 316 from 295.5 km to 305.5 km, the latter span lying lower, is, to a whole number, 6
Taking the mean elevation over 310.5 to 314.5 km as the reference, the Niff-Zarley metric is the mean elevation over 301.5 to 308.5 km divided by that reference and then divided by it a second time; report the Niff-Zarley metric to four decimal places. 0.0039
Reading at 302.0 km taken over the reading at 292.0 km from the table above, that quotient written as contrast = 1.02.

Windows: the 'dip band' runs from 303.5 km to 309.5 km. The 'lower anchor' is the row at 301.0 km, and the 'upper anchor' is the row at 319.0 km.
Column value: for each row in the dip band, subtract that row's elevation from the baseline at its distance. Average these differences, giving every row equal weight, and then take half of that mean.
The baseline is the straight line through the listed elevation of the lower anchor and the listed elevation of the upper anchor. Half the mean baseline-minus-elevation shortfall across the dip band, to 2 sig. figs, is 19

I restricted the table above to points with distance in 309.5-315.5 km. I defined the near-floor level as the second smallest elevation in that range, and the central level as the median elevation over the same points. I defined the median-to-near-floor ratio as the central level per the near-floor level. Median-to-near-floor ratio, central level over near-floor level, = 1.028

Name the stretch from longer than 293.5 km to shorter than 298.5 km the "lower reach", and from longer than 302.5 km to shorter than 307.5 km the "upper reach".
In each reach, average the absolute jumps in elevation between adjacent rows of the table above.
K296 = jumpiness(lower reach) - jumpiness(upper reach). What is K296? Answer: -6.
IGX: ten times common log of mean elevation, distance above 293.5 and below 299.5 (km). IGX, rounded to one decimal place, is 25.3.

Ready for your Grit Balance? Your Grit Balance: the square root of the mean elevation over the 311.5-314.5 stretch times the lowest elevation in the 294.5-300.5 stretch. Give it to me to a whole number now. 309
